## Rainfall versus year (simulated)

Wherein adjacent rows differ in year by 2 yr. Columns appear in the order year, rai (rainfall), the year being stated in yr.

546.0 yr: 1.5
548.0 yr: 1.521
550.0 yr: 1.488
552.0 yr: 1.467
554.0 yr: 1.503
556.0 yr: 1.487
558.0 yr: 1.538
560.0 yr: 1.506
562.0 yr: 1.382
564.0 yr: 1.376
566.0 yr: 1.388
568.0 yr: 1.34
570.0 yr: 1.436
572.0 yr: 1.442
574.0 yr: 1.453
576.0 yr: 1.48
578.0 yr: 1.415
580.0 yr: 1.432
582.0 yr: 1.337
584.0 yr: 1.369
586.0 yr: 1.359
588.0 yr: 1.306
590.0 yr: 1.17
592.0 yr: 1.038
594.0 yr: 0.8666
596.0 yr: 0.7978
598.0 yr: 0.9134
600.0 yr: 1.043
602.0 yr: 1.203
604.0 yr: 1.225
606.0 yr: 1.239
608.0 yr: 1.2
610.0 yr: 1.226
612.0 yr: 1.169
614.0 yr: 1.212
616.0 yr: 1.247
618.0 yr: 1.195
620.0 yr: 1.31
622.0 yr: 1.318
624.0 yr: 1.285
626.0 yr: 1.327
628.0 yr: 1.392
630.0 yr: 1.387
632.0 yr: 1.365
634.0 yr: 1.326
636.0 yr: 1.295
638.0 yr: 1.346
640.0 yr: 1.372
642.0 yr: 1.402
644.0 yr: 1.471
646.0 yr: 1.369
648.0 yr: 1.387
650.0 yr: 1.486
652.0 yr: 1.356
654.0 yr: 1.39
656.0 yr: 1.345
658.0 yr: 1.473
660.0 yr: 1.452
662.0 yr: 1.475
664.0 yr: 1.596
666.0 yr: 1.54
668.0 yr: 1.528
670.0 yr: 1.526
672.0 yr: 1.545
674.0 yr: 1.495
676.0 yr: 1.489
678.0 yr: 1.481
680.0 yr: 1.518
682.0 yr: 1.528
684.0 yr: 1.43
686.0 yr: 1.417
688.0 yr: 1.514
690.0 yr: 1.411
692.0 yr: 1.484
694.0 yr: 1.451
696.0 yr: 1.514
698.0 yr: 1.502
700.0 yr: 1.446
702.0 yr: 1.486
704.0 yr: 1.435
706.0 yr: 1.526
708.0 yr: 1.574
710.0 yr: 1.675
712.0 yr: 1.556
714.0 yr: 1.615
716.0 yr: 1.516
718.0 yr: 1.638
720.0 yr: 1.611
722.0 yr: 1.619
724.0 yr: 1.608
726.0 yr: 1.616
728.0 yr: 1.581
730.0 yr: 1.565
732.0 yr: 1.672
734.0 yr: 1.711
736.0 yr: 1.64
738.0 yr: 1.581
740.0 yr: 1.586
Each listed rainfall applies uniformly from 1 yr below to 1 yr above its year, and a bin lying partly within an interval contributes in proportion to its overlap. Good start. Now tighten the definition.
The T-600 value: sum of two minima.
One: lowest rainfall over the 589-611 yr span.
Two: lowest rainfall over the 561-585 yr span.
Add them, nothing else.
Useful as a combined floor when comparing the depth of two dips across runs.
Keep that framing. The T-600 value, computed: 2.13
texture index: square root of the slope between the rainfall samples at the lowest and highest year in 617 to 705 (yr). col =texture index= 0.053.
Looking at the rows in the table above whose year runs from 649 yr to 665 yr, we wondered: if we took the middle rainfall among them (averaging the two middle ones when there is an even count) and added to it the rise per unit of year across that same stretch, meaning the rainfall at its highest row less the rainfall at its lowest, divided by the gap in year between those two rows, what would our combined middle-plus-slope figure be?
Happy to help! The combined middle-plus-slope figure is 1.47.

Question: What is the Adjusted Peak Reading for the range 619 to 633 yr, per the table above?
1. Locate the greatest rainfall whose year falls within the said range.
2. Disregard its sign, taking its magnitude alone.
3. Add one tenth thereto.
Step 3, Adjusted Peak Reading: 1.49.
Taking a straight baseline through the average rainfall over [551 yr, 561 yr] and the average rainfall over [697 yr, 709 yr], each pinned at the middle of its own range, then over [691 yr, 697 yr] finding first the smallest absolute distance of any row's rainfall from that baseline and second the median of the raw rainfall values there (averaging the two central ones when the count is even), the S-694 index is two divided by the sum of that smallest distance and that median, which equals 1.34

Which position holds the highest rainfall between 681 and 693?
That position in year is 682.0 yr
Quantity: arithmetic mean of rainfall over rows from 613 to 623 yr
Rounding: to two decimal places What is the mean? 1.26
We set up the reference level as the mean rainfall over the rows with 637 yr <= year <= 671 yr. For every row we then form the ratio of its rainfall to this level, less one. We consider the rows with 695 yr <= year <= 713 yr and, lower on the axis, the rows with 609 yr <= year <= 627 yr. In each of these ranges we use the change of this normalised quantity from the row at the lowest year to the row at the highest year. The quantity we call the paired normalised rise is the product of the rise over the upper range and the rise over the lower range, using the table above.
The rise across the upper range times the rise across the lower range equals 0.0020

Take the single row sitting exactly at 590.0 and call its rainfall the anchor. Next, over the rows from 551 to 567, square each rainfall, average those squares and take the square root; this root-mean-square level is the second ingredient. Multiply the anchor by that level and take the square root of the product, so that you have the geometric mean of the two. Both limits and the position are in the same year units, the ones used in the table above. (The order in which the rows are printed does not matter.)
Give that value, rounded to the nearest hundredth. 1.31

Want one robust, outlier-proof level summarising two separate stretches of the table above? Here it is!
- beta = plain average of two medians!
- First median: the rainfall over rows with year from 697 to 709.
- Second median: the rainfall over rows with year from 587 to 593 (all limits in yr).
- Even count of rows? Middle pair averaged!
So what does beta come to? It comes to 1.33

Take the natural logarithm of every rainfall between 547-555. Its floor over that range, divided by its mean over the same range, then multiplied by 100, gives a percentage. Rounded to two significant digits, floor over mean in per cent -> 95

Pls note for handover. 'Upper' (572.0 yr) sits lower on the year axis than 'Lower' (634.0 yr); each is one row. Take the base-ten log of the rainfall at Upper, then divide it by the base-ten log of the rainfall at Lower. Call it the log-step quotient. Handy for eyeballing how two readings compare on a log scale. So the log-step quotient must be 1.3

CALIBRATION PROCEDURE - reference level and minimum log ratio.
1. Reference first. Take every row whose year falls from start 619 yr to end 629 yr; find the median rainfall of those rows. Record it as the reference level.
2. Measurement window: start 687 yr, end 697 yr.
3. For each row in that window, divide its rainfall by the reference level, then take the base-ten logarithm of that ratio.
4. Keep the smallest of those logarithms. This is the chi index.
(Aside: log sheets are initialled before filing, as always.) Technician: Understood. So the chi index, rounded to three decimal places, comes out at 0.030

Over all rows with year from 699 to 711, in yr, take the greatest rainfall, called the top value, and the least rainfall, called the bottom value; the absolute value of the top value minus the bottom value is 0.24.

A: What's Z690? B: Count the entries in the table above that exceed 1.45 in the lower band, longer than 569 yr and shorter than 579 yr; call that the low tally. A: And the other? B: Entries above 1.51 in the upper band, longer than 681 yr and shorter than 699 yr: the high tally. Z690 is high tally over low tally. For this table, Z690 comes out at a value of 1.5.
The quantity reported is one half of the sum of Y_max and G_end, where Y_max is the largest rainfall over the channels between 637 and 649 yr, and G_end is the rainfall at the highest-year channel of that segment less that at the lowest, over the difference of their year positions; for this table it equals 0.74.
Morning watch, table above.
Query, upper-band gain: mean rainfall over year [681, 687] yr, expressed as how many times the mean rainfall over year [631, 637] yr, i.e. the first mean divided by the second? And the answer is 1.10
